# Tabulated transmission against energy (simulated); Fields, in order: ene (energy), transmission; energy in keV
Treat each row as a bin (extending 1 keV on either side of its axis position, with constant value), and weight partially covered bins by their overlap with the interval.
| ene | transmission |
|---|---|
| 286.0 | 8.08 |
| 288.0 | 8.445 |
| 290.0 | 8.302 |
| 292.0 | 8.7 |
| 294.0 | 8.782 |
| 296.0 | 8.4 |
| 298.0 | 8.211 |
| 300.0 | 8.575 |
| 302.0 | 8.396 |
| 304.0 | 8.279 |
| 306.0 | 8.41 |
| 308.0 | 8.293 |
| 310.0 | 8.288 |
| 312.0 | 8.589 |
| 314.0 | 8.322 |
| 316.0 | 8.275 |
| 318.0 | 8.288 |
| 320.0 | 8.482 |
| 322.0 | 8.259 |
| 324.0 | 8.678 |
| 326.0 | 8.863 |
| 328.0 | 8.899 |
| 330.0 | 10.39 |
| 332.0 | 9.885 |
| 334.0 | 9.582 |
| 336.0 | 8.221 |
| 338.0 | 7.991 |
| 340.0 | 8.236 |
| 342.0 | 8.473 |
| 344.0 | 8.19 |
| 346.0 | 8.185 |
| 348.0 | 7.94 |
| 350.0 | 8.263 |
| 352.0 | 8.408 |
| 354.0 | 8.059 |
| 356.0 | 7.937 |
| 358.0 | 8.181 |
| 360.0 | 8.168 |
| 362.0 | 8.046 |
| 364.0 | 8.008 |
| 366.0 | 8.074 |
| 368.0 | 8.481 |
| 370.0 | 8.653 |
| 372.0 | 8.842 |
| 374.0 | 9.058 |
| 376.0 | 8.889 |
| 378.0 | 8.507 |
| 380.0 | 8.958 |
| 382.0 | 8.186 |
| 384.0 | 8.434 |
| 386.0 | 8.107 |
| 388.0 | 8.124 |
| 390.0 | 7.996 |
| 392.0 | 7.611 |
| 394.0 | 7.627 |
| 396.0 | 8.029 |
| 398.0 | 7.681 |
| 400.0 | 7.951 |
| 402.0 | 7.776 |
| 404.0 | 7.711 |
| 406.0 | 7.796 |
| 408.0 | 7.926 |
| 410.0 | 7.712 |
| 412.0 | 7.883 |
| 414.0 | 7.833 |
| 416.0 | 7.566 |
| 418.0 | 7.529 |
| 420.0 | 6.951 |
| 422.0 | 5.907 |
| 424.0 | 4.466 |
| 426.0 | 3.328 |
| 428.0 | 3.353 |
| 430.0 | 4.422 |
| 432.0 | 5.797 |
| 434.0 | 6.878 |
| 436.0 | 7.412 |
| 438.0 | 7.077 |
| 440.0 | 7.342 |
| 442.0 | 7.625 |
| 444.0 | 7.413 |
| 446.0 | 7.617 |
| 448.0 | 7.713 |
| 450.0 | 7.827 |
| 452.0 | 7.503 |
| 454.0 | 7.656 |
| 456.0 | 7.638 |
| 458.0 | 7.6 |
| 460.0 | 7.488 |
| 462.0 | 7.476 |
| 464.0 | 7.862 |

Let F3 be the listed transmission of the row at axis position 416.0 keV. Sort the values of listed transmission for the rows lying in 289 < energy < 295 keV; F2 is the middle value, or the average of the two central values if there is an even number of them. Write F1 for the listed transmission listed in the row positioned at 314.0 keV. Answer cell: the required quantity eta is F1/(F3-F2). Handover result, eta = -7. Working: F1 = 8.322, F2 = 8.7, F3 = 7.566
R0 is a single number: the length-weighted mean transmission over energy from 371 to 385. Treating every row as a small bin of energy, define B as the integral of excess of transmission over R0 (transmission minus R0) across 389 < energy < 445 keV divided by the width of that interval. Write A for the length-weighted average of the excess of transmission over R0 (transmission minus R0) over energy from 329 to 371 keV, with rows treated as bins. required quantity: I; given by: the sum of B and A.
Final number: -2.0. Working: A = -0.25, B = -1.7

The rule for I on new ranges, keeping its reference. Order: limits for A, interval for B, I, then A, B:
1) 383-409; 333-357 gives -1.2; -0.79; -0.4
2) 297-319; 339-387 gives -0.7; -0.34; -0.4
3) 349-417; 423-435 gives -4.6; -0.56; -4.0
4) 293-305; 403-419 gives -1.2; -0.26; -1.0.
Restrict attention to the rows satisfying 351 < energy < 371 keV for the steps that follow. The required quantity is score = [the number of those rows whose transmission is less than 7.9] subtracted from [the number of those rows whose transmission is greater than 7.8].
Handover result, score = 10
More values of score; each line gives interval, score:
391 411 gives -4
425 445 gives -10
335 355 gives 10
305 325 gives 10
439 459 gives -9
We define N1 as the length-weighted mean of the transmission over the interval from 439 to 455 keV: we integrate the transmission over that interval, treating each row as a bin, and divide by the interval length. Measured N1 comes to 7.6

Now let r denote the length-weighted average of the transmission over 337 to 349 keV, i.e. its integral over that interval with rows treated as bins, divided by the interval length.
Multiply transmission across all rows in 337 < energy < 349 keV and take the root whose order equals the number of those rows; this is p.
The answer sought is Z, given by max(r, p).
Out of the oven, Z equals 8.2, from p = 8.17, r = 8.2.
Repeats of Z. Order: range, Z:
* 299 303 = 8.5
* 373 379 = 8.8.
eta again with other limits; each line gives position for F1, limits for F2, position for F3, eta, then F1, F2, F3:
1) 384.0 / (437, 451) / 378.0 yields 9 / 8.434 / 7.6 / 8.507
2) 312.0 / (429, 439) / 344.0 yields 7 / 8.589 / 6.9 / 8.19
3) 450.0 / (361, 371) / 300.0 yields 16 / 7.827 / 8.1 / 8.575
